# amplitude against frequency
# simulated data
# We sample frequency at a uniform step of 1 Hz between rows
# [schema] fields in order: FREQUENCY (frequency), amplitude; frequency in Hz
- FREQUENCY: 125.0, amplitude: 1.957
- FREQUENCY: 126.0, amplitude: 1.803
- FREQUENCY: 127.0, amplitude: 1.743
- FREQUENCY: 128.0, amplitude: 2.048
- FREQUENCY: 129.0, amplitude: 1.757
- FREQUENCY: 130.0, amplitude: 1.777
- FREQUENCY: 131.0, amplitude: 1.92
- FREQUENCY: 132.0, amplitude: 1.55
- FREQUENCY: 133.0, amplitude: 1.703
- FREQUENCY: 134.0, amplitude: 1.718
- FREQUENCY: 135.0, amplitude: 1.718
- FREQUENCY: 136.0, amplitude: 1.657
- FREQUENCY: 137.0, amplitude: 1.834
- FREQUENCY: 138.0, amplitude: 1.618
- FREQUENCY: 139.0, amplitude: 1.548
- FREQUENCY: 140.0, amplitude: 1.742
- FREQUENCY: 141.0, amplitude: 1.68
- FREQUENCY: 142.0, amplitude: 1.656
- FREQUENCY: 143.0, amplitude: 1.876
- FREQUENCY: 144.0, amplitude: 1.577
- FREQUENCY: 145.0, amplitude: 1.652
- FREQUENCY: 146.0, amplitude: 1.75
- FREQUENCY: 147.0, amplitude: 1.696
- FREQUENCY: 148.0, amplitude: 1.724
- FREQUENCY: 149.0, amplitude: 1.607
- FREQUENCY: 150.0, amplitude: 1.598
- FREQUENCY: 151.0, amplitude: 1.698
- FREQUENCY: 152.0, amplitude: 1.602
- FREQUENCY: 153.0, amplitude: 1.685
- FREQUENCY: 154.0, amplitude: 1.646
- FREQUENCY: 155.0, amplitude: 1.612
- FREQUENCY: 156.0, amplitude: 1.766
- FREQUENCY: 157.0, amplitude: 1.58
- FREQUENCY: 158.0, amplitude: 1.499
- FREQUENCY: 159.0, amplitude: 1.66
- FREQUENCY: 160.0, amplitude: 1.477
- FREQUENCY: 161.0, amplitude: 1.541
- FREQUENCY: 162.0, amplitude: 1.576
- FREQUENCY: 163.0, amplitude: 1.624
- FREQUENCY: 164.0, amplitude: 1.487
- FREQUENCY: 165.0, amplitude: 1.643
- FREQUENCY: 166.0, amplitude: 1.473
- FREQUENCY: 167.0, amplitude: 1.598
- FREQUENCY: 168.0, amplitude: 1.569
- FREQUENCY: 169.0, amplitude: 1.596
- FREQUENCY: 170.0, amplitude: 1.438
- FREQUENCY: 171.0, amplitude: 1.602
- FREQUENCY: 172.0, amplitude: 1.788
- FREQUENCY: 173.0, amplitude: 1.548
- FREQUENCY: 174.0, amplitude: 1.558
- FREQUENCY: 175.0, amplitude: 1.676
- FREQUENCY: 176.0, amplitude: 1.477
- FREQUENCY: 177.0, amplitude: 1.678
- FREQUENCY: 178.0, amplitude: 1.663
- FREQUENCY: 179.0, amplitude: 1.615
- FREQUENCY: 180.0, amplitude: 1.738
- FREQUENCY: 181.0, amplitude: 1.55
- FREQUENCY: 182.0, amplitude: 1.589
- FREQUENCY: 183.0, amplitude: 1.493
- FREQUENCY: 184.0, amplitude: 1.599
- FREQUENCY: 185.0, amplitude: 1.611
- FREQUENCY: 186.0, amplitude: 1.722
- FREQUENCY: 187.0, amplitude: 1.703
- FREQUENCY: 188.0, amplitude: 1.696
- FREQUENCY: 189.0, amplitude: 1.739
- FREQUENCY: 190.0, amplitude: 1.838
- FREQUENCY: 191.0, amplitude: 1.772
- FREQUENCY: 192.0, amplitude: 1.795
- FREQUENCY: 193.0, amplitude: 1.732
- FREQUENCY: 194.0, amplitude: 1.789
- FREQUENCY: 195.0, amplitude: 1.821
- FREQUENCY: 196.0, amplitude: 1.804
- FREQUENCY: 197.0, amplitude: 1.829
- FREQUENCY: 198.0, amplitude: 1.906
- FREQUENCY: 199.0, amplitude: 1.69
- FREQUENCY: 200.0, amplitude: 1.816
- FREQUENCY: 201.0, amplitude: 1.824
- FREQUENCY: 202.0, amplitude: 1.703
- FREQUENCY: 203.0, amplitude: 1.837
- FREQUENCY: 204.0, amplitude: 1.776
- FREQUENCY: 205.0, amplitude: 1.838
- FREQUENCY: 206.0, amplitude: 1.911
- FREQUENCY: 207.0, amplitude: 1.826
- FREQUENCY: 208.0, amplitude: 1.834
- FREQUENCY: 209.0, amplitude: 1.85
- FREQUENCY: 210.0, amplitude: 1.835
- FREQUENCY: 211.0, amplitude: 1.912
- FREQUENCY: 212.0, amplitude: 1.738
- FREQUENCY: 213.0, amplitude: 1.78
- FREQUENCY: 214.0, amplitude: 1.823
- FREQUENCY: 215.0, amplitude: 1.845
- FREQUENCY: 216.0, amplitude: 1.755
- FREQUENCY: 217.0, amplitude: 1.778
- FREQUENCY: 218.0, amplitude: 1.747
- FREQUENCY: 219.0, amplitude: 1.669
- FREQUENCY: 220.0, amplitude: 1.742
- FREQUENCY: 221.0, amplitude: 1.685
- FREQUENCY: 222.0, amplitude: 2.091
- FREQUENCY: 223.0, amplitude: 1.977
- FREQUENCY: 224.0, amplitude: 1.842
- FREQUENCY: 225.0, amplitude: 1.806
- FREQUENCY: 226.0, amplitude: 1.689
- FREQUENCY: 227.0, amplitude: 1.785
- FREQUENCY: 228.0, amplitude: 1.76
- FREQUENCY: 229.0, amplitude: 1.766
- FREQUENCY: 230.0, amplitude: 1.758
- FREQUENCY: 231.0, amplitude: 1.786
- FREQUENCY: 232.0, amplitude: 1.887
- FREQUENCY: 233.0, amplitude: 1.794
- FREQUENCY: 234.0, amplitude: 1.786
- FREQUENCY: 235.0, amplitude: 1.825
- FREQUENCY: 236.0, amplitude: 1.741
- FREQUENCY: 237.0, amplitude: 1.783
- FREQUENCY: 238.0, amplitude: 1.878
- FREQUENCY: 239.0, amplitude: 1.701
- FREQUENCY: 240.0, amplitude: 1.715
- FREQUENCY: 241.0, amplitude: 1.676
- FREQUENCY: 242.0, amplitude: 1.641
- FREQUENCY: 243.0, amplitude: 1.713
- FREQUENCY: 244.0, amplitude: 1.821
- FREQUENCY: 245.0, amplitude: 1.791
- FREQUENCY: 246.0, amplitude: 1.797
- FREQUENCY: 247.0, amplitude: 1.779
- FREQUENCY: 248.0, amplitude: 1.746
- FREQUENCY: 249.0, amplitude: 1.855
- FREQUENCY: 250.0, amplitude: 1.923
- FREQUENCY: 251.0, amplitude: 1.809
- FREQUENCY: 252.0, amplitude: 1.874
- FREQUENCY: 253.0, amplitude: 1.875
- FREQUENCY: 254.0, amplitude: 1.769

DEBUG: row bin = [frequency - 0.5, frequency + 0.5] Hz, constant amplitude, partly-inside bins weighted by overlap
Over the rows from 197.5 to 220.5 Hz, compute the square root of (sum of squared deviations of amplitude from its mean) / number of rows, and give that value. 0.066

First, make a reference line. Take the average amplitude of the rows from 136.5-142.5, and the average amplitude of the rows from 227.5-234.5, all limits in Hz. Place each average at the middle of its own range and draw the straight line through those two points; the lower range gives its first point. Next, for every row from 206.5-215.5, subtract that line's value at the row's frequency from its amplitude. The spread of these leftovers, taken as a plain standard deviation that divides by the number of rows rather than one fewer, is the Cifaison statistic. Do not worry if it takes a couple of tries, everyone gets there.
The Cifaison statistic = 0.046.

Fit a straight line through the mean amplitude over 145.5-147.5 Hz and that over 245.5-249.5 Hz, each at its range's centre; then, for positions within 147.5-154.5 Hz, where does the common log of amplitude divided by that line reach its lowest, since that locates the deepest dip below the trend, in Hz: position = 150.0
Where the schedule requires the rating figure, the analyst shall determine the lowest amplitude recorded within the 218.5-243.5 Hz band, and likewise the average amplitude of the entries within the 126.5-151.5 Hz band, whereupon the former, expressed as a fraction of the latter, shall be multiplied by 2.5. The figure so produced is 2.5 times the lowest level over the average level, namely 2.39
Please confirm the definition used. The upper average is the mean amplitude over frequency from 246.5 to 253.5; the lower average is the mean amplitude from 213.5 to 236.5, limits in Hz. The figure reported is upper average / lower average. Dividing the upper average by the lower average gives 1.02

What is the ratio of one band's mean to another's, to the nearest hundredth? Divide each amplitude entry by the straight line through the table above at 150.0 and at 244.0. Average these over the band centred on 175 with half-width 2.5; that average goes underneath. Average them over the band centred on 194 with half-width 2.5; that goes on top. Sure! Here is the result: 1.10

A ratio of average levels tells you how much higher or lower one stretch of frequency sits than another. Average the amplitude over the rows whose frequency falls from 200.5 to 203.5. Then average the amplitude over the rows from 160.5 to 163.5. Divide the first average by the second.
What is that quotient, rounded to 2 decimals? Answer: 1.13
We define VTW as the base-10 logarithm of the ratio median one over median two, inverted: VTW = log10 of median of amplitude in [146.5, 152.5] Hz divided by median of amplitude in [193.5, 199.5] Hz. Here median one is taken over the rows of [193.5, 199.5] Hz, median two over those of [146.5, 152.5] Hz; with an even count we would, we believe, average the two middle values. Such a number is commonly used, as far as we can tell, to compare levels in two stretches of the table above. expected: -0.040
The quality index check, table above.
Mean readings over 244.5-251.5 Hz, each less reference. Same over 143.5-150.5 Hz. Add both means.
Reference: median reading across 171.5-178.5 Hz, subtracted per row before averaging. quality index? 0.15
